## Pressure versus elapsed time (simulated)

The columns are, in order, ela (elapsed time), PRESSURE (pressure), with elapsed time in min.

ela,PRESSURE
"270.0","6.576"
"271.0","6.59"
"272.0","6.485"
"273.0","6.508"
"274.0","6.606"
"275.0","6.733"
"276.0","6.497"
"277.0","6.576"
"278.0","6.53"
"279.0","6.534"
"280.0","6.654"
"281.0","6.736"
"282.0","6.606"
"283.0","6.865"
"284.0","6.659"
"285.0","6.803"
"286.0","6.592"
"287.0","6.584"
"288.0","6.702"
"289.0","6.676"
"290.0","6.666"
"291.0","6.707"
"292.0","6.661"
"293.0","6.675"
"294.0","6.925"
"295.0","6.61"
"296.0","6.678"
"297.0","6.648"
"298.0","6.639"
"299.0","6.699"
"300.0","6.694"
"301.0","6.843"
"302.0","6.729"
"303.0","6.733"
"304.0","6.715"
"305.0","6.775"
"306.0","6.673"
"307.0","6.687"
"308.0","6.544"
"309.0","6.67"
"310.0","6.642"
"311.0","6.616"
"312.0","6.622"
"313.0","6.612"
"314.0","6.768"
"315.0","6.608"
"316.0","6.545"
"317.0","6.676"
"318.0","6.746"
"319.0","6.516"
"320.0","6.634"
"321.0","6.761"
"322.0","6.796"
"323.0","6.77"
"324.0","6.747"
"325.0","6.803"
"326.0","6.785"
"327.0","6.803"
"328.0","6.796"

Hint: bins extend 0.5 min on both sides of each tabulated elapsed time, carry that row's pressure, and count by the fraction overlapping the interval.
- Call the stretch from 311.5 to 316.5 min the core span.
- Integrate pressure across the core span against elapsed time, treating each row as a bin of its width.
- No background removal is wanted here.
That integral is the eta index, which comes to 33.2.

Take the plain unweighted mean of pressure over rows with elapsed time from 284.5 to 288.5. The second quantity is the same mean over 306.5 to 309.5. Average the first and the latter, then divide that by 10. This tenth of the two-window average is 0.665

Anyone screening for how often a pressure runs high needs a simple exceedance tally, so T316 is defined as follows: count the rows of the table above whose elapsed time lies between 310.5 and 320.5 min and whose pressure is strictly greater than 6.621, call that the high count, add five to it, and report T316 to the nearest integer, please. 10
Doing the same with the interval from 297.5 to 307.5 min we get 15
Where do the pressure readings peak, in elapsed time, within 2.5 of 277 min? 275.0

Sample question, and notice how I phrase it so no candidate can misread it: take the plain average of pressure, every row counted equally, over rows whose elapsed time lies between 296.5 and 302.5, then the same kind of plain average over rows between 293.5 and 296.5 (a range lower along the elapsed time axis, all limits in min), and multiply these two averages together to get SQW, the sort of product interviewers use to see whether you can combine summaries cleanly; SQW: 45.2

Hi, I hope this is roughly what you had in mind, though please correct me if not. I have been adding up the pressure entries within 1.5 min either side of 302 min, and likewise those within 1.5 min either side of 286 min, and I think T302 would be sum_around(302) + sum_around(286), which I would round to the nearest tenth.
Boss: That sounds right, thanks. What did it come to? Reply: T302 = 40.3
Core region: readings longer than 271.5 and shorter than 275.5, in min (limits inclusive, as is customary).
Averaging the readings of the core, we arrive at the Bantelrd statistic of 6.58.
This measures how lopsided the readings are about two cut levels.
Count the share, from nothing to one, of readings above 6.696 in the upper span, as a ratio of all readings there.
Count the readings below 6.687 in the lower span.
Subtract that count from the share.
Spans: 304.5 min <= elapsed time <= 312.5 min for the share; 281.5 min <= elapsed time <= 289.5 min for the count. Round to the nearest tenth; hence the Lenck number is -4.9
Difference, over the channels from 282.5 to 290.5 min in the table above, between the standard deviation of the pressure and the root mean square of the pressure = -6.60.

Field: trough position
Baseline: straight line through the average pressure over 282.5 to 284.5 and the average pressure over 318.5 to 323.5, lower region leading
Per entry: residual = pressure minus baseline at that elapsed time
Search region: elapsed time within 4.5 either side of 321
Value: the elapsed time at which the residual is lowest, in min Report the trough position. 319.0 min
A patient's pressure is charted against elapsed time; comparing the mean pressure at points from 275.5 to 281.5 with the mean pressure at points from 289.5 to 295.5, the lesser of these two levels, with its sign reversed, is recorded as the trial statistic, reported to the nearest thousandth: -6.588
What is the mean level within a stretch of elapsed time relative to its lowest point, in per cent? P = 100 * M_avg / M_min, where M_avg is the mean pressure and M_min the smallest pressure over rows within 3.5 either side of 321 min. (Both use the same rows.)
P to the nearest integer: 103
